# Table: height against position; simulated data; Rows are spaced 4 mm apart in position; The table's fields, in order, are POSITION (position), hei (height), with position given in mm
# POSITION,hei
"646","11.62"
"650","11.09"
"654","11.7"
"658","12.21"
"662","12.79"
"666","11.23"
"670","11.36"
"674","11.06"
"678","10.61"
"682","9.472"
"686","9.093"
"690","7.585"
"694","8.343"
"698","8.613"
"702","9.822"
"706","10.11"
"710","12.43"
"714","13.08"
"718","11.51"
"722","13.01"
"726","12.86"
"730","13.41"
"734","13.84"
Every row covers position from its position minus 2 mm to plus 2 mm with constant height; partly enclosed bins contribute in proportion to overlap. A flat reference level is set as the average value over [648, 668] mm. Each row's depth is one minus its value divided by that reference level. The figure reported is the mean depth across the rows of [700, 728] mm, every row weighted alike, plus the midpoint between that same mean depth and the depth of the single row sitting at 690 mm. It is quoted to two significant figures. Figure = 0.18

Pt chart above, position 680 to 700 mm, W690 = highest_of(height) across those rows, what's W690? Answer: 9.472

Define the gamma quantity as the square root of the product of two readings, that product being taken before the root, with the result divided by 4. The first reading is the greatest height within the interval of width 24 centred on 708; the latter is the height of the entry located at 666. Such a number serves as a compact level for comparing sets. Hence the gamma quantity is 3.0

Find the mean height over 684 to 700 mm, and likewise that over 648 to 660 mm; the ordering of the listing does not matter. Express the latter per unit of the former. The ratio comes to 1.4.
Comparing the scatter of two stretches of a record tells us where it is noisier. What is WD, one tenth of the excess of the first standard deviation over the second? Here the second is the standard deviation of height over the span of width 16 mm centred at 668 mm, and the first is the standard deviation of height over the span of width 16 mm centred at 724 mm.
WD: 0.00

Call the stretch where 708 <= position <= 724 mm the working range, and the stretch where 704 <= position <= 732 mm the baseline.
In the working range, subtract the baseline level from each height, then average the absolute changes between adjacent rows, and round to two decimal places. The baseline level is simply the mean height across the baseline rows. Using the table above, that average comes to 1.24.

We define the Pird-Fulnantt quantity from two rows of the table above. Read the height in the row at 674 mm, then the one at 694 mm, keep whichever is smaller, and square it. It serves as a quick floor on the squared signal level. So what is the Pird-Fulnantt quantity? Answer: 70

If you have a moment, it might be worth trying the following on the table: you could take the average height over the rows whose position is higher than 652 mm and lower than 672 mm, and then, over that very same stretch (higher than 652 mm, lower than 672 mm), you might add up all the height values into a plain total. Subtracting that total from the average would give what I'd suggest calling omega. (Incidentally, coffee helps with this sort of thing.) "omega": -47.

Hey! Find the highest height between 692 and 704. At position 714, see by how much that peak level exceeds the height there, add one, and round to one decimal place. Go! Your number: -2.3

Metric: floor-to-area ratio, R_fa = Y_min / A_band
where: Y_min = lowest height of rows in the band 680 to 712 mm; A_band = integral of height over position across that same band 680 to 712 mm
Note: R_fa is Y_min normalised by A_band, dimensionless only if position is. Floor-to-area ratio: 0.03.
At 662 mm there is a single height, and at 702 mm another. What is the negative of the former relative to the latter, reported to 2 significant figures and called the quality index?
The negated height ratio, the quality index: -1.3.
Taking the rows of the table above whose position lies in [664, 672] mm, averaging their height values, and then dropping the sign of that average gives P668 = 11.3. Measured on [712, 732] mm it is 12.8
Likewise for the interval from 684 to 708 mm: 8.9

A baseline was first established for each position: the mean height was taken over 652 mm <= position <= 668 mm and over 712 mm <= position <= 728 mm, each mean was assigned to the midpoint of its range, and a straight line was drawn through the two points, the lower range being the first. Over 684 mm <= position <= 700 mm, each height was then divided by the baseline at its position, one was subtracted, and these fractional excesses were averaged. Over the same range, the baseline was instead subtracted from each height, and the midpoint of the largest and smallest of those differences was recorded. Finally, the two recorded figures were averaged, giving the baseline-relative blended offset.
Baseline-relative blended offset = -2.1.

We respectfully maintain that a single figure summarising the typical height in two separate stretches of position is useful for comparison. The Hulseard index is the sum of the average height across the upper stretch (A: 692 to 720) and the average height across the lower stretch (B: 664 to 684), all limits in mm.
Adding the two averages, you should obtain 21.3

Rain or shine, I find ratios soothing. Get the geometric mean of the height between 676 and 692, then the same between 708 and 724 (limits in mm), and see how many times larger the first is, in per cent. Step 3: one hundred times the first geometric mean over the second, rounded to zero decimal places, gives 73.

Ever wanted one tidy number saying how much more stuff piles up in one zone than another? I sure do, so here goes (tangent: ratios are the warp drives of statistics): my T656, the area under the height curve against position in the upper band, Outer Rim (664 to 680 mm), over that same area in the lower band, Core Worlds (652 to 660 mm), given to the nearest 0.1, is 1.9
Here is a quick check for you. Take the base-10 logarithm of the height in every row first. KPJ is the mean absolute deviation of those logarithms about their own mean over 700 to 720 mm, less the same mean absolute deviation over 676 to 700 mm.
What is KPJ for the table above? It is 0.01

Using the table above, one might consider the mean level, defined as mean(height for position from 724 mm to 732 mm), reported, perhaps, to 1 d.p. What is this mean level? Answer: 13.1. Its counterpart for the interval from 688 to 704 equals 8.6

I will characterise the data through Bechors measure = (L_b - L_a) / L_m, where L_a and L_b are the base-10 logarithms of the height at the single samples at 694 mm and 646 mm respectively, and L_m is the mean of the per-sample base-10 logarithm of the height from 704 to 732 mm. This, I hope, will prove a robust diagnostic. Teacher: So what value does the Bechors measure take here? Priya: 0.13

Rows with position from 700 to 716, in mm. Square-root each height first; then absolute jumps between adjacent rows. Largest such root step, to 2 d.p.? 0.35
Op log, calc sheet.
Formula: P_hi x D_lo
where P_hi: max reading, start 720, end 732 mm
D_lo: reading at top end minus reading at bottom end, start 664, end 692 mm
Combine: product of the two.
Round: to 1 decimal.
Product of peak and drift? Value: -48.9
